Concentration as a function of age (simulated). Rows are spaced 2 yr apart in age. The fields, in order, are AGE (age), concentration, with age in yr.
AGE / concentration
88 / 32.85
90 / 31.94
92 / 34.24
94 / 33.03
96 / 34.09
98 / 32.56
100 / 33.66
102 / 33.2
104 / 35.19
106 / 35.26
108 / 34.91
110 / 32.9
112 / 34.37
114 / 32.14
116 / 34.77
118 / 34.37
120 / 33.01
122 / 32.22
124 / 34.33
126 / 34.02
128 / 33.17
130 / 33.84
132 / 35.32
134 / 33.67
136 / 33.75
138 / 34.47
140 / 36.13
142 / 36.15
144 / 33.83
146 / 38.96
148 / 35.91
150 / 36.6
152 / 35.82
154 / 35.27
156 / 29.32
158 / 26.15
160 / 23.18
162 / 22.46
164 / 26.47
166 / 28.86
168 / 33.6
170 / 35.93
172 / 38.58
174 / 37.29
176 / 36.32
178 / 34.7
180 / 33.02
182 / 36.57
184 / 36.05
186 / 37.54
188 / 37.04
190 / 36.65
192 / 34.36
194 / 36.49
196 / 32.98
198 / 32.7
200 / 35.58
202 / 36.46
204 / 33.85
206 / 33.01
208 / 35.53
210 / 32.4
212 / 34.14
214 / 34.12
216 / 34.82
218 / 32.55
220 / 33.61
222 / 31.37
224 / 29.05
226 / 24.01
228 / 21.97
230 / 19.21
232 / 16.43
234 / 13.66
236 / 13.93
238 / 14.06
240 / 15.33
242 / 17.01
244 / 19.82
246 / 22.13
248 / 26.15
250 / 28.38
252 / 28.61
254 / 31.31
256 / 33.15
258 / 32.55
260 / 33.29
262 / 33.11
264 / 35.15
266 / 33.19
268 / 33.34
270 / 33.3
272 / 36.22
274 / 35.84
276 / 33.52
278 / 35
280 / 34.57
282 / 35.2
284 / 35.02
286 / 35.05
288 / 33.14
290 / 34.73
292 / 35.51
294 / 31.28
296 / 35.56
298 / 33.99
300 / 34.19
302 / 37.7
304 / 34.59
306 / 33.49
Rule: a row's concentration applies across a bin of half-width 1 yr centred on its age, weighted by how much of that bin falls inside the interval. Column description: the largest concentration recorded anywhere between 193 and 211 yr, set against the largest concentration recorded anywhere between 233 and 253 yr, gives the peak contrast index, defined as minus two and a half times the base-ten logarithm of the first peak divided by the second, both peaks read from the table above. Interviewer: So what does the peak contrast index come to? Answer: -0.26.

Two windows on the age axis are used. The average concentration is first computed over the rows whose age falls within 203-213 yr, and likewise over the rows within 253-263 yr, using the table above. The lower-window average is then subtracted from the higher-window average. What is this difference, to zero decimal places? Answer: -1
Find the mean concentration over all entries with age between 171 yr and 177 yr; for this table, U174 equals 37.4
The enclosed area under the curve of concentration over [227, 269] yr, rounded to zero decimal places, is 1044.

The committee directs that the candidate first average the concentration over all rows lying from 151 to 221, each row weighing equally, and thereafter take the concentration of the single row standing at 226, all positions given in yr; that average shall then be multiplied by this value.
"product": 805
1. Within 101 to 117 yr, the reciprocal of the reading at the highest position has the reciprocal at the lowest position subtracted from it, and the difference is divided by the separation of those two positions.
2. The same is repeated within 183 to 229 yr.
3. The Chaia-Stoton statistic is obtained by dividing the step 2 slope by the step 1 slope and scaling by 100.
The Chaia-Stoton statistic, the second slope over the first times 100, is -416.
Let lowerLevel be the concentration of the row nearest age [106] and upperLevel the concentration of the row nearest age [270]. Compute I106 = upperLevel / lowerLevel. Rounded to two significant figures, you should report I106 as 0.94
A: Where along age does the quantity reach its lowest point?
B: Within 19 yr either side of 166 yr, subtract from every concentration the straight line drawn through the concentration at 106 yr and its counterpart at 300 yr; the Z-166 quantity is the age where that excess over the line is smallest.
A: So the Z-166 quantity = 162 yr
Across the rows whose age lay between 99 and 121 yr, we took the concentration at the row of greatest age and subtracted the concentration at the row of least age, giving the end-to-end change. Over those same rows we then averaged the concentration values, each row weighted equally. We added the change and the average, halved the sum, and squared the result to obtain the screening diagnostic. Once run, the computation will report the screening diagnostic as 278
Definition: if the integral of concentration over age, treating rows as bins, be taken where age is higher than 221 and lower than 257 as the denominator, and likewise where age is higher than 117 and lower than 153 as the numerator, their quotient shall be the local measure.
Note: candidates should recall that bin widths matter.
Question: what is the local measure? 1.54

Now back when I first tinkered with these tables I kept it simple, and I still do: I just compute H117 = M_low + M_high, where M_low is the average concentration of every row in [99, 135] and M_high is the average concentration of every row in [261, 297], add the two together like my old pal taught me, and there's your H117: 68.3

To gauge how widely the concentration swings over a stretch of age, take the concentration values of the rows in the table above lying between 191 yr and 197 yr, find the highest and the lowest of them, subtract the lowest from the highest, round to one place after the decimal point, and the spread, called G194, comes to 3.5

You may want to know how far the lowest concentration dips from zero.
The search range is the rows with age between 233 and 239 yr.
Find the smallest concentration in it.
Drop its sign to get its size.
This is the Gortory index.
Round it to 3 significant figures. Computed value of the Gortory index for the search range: 13.7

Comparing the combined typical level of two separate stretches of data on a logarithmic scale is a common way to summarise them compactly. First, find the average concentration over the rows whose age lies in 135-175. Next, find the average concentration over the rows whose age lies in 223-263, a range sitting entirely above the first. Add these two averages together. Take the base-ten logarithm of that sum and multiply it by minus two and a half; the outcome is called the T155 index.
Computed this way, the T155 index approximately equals -4.38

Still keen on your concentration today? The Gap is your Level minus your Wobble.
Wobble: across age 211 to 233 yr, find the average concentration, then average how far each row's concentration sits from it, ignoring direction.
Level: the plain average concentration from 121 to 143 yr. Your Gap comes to 28.5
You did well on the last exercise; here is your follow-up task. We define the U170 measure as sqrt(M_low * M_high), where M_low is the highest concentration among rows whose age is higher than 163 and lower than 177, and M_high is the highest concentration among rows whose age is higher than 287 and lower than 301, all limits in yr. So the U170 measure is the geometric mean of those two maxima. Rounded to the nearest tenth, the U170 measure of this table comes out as 37.0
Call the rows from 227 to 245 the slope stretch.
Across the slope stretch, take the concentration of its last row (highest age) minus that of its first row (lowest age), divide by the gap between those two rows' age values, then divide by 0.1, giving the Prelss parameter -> -1.3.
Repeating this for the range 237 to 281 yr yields 4.9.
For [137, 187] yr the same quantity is 0.6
